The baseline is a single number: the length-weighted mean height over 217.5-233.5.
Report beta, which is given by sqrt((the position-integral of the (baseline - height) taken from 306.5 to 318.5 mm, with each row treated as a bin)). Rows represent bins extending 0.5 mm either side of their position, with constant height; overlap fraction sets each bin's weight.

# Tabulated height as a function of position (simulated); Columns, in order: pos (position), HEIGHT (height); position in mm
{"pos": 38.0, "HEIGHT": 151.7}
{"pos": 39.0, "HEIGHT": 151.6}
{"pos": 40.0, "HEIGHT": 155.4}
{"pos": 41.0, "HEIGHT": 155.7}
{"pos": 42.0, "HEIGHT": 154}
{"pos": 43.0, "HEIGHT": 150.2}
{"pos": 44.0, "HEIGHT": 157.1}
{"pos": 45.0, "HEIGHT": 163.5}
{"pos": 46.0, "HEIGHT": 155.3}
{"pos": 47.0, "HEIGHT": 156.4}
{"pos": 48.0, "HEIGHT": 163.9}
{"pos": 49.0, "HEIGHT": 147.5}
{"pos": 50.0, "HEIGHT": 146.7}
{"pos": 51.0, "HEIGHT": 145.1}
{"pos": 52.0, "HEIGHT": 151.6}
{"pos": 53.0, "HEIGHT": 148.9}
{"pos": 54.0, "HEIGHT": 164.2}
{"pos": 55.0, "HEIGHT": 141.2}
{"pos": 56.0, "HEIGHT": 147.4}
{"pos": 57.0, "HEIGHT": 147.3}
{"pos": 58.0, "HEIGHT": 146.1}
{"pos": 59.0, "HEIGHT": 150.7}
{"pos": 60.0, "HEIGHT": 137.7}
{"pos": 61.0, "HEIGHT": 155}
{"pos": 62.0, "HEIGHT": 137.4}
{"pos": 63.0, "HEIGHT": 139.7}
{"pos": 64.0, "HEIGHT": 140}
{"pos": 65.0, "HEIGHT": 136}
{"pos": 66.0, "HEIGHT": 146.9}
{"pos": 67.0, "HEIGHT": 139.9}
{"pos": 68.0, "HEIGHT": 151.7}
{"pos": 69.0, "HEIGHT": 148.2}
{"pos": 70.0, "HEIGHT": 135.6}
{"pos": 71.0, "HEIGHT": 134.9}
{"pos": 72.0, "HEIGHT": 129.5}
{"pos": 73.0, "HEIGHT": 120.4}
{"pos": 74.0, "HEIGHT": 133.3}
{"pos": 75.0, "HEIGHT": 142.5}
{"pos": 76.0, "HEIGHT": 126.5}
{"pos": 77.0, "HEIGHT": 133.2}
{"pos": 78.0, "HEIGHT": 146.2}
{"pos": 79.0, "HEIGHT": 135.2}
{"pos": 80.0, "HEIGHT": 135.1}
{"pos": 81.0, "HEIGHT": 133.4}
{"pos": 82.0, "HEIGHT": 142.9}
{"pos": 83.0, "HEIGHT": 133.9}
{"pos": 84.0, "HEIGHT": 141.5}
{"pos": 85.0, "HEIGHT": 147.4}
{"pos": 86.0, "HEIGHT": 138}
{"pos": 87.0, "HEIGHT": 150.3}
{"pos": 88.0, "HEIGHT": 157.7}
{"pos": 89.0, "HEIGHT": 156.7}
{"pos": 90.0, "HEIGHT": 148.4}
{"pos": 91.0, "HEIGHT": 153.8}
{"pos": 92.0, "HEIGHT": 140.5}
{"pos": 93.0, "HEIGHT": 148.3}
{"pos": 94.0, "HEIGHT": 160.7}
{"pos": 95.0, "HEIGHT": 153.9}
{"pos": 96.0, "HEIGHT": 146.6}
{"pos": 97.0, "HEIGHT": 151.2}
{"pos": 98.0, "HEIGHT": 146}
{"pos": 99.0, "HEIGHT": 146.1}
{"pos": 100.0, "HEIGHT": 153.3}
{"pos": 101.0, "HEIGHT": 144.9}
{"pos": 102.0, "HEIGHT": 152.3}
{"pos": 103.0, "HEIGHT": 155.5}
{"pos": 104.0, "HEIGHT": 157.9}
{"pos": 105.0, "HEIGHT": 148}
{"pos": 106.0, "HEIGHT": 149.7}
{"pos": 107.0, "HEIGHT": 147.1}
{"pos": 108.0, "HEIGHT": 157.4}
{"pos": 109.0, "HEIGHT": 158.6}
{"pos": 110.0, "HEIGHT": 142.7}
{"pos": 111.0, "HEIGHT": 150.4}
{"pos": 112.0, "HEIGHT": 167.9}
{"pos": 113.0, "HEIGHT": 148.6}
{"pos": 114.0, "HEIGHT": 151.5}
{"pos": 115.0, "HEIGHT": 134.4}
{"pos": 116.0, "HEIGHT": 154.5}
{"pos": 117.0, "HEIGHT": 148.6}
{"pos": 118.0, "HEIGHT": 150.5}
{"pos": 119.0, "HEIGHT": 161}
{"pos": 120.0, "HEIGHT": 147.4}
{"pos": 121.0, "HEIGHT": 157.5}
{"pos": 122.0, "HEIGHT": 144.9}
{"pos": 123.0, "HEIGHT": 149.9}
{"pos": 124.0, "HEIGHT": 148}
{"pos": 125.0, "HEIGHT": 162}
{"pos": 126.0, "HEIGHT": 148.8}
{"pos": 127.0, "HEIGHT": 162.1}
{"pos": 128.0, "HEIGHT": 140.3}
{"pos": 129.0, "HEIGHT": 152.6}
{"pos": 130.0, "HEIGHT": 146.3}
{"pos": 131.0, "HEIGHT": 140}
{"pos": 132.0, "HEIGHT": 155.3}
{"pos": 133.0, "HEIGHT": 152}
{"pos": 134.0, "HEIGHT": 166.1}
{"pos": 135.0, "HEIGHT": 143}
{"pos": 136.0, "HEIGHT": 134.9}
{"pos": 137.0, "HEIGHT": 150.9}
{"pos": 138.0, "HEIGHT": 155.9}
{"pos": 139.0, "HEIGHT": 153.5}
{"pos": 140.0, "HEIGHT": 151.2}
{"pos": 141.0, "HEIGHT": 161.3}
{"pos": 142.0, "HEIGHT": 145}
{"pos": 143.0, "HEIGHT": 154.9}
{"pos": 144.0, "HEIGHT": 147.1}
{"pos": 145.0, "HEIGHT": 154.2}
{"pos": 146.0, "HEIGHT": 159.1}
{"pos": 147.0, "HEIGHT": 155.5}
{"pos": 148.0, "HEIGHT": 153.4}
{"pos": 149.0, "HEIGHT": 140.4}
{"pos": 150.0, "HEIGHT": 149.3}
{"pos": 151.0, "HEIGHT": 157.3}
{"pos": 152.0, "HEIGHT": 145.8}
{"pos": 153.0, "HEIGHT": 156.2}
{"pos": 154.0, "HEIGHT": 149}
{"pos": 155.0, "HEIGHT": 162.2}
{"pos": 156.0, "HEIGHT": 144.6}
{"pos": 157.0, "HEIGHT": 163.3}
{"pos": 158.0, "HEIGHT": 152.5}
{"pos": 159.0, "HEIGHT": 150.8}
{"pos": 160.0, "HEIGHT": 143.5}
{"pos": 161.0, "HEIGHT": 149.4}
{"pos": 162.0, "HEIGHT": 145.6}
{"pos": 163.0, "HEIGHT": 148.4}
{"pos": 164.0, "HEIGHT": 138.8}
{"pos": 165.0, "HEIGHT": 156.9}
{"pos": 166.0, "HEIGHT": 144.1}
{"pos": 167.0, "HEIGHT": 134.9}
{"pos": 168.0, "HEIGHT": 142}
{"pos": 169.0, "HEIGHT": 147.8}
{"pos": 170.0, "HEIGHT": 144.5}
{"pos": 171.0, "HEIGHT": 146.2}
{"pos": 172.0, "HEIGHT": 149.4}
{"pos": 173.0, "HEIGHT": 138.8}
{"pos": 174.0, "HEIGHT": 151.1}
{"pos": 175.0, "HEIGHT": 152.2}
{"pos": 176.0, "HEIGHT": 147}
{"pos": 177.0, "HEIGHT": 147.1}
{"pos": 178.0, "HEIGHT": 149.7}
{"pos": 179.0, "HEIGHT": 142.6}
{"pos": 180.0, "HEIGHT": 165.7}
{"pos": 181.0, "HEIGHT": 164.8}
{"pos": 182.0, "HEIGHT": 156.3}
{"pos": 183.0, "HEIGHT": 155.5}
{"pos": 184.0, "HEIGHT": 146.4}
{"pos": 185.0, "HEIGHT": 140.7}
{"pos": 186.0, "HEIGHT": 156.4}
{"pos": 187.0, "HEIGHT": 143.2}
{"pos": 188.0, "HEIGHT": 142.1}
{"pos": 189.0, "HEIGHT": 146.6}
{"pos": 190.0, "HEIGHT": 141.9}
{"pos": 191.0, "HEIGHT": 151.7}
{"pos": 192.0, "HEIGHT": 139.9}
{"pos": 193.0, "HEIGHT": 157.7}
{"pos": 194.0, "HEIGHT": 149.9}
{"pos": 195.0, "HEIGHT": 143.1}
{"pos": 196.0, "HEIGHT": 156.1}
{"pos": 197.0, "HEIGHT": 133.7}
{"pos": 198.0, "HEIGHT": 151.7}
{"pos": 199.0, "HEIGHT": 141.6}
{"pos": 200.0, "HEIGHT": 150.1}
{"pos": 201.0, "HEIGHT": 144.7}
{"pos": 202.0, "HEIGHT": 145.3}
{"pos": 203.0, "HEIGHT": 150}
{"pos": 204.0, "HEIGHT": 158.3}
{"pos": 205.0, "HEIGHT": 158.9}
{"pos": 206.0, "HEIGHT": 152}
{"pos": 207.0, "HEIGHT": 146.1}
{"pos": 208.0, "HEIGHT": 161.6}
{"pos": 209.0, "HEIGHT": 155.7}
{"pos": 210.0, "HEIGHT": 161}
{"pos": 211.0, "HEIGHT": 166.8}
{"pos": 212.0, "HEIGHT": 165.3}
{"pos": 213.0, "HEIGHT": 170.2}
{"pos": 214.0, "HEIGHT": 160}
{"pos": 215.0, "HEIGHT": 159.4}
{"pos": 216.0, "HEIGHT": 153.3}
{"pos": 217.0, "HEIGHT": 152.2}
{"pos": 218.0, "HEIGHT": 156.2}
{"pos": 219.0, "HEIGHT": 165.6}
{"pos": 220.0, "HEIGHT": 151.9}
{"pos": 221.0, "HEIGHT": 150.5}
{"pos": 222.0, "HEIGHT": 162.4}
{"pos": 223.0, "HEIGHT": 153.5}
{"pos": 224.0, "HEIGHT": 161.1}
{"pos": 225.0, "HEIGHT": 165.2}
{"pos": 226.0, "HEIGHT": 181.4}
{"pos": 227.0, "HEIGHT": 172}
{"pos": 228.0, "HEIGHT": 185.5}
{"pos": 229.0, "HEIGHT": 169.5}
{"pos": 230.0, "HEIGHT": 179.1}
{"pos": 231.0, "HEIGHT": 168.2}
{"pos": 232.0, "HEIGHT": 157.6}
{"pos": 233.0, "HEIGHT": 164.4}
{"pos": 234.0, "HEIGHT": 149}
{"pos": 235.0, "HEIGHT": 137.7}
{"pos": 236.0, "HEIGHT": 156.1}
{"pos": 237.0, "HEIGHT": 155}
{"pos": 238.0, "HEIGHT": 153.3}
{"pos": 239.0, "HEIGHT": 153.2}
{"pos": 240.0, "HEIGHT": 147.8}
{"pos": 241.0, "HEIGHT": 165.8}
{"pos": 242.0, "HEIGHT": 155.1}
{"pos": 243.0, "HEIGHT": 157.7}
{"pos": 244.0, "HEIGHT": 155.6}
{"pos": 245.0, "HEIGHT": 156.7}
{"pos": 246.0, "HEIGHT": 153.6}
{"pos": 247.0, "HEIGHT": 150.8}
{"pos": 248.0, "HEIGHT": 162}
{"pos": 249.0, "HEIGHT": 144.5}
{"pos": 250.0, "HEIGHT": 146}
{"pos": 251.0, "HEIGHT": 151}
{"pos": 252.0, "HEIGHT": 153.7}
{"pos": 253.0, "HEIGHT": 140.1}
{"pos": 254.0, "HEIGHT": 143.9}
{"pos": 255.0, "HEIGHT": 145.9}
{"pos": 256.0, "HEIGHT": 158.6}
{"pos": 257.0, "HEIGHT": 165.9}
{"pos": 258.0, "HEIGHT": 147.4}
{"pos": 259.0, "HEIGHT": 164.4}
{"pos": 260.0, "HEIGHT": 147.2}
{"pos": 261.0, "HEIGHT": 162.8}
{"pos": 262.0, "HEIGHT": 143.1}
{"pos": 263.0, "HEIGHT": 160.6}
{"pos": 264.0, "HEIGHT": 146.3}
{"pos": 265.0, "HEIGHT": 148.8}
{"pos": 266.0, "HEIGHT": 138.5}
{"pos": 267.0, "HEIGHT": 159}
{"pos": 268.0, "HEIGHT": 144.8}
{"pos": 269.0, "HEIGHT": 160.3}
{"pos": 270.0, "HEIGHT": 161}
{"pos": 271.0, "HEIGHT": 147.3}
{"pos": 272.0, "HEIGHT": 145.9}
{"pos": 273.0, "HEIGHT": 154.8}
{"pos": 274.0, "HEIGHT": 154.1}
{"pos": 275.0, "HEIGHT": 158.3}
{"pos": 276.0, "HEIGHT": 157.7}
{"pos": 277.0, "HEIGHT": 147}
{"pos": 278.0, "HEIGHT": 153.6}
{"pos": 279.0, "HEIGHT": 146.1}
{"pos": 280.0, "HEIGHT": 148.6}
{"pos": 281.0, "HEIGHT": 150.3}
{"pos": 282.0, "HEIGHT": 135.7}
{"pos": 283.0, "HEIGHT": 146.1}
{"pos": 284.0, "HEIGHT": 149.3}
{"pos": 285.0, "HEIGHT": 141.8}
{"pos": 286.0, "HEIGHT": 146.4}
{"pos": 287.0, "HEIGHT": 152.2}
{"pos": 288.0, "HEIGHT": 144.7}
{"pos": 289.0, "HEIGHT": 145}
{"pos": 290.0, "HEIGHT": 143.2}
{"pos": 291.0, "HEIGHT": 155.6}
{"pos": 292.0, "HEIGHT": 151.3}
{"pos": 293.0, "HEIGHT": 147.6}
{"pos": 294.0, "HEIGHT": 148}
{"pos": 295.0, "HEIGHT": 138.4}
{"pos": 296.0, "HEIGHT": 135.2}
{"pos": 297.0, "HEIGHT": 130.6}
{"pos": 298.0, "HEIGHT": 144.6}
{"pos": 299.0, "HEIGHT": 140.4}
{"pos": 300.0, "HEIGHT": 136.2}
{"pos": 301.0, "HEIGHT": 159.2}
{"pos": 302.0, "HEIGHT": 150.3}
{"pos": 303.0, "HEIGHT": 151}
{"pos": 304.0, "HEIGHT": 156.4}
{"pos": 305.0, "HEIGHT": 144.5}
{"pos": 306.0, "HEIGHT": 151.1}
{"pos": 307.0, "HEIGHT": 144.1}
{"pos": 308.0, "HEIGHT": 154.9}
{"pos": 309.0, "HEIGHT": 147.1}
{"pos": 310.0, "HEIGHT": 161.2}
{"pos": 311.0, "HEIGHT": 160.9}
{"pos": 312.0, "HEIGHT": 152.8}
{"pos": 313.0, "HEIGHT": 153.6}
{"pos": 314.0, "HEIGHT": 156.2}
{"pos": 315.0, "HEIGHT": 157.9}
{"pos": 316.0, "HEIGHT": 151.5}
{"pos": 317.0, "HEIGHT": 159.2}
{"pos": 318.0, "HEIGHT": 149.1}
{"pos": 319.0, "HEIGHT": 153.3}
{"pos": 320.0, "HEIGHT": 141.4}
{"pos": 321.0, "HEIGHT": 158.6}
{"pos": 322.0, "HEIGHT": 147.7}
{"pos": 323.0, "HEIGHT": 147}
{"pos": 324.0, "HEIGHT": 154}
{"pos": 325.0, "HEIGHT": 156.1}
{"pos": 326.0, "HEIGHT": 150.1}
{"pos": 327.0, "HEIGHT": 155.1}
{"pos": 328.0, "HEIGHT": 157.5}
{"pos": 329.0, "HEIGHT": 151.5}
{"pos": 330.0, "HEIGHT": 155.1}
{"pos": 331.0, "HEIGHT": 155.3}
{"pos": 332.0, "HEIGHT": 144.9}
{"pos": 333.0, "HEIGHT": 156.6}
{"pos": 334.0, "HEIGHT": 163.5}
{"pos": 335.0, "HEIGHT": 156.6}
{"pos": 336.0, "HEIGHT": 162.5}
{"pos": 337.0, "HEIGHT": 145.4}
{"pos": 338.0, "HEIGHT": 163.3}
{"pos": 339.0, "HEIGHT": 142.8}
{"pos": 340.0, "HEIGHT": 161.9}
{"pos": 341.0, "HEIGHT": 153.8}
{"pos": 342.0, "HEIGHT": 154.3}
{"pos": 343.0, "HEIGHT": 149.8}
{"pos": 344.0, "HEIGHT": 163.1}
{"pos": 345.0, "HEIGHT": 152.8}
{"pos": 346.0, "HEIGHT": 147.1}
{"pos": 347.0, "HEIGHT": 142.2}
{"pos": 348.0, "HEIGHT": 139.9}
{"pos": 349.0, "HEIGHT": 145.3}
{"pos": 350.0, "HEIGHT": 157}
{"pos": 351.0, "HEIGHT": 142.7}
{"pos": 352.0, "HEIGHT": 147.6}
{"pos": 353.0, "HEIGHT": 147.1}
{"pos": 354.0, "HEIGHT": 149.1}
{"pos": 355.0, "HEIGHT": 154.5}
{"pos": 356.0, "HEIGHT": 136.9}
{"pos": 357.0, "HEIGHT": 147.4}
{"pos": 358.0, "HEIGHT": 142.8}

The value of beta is 11.6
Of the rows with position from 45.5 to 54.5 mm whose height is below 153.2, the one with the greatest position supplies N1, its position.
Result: 53.0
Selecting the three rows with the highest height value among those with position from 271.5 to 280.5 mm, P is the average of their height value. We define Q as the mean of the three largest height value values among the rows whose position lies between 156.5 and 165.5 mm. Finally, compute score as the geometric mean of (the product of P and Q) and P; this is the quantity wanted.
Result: 1970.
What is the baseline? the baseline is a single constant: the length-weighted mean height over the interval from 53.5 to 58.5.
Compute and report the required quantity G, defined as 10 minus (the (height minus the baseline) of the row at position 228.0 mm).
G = -26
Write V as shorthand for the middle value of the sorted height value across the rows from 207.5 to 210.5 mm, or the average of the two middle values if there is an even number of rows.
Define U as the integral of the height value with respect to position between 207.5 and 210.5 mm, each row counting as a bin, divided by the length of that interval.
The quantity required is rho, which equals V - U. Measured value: 1.6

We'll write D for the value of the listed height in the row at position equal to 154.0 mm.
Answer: 149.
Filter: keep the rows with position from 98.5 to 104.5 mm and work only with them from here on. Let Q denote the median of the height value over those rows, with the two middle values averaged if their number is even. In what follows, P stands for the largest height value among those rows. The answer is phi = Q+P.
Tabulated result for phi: 311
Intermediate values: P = 157.9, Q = 153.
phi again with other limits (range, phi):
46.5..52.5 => 313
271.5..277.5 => 313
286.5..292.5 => 304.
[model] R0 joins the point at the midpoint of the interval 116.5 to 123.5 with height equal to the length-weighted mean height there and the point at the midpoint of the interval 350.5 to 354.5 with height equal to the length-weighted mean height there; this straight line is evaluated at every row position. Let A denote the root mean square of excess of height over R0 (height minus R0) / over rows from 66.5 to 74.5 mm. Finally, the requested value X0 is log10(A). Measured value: 1.26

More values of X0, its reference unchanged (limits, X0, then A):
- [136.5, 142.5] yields 0.73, 5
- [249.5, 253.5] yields 0.72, 5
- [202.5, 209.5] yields 0.86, 7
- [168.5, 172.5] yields 0.59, 4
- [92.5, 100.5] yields 0.69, 5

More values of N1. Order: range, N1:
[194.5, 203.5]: 203.0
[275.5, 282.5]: 282.0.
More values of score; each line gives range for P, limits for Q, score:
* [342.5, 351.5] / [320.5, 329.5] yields 1978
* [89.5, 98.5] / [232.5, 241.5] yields 1988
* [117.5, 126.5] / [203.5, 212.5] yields 2055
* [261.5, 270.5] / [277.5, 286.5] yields 1974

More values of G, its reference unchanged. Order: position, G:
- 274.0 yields 5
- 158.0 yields 7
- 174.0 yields 8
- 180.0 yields -6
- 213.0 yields -11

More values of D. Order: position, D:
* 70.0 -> 135.6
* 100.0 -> 153.3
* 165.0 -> 156.9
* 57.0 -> 147.3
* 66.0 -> 146.9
